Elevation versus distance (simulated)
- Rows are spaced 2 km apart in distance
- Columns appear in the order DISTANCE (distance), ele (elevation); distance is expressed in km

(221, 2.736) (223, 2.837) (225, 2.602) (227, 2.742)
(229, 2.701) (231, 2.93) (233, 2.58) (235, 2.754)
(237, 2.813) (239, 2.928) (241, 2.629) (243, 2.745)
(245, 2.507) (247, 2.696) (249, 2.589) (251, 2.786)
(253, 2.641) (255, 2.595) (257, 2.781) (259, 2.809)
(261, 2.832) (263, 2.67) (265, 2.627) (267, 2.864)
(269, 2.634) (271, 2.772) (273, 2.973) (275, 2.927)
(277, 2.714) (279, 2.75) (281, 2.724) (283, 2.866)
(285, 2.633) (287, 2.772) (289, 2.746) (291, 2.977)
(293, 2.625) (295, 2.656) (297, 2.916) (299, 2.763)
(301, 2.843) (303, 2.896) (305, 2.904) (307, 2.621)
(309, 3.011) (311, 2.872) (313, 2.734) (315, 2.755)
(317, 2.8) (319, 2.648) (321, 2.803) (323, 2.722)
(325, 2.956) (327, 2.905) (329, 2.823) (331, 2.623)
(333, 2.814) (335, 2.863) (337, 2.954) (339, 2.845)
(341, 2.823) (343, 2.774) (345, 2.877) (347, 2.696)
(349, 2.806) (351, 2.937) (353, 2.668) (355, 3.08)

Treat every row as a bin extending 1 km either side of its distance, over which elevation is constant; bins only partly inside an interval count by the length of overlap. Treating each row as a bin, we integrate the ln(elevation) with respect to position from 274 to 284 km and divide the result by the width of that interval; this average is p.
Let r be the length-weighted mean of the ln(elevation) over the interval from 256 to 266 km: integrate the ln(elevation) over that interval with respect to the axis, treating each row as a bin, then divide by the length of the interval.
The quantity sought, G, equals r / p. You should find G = 0.98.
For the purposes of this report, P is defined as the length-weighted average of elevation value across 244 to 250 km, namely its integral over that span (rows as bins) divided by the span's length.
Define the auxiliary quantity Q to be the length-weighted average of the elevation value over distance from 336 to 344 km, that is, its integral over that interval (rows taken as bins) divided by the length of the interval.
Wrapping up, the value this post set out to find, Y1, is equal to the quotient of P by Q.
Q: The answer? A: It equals 0.91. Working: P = 2.60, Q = 2.85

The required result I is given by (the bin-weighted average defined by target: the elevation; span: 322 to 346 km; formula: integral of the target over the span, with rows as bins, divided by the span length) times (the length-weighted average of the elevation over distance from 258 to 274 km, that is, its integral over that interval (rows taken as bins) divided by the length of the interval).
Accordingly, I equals 7.85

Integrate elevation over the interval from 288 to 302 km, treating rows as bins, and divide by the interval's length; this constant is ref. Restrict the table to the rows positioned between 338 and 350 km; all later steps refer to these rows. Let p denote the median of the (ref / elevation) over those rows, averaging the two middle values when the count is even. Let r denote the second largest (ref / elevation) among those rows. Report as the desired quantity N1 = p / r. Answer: 0.986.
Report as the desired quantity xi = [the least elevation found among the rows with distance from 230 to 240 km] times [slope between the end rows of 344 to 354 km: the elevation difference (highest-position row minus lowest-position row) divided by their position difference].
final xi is -0.07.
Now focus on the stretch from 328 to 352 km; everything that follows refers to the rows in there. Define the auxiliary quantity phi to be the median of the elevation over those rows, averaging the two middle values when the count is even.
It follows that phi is 2.82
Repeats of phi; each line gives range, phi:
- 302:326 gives 2.80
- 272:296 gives 2.75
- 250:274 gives 2.78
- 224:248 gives 2.72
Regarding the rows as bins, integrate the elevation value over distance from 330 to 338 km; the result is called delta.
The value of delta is 22.5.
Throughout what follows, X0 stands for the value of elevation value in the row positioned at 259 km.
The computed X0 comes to 2.809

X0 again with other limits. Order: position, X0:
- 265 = 2.627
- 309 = 3.011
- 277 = 2.714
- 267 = 2.864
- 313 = 2.734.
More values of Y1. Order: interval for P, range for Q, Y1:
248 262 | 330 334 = 1.00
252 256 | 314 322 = 0.95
